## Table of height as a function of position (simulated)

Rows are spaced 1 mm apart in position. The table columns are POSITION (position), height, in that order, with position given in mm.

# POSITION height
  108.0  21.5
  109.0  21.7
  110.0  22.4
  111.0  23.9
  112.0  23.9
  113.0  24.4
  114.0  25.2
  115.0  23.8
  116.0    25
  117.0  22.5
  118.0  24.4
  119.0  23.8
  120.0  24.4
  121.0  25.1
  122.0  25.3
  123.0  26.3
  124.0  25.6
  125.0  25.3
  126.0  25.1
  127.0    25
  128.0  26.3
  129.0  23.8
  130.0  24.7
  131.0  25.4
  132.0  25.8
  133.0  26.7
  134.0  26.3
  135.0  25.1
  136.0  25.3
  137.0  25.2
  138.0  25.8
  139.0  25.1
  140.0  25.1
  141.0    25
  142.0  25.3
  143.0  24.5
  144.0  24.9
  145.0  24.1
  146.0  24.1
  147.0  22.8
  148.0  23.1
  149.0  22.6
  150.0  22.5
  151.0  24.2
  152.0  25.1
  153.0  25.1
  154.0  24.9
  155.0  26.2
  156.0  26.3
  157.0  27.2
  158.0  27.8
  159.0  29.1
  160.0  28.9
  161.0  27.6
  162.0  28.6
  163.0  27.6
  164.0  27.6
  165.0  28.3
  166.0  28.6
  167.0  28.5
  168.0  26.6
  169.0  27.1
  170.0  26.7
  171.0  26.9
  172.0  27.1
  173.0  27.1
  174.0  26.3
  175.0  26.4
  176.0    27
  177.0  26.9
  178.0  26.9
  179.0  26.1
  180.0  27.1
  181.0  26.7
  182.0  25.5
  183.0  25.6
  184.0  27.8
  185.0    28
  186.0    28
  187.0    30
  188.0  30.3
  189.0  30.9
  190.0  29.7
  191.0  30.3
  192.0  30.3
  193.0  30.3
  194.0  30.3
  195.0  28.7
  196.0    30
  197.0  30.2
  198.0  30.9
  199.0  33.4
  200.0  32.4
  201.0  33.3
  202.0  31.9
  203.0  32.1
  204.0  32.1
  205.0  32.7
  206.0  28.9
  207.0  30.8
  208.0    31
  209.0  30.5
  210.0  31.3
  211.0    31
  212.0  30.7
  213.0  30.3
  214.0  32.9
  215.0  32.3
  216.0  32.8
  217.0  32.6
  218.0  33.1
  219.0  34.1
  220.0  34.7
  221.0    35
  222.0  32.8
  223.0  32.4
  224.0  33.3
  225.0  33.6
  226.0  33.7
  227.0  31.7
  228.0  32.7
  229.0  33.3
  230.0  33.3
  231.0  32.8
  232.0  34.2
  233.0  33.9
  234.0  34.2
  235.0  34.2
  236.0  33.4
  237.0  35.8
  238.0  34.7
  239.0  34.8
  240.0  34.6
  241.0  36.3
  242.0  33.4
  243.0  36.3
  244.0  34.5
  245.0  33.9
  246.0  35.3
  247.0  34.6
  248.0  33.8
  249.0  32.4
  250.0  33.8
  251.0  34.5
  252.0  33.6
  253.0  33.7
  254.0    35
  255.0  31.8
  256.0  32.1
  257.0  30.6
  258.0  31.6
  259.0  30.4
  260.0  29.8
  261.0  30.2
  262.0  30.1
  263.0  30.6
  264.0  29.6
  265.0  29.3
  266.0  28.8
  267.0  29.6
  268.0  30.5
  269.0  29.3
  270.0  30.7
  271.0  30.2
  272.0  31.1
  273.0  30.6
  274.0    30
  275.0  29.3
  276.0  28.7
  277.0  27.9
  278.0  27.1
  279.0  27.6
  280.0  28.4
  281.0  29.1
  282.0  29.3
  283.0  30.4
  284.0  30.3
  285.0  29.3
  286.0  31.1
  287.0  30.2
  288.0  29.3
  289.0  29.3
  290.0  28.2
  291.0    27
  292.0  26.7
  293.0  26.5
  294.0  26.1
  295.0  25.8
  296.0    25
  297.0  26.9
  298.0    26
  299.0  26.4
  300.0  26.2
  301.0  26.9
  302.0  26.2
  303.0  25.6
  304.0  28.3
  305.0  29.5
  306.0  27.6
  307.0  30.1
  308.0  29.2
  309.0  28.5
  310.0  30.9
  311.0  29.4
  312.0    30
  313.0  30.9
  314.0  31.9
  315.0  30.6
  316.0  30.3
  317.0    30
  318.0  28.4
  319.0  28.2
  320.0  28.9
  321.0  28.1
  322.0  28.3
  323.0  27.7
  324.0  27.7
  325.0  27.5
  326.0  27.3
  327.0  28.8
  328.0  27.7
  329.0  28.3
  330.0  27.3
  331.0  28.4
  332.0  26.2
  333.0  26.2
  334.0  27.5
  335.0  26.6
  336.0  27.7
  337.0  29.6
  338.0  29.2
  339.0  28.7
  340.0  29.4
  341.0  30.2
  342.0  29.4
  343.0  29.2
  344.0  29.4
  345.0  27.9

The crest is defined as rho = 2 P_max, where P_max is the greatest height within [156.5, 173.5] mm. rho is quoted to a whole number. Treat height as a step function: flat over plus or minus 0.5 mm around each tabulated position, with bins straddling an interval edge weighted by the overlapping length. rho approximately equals 58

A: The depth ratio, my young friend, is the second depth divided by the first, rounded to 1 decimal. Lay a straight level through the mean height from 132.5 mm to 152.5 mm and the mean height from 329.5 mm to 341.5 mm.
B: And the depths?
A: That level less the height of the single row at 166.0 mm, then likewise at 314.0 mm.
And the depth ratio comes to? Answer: 1.2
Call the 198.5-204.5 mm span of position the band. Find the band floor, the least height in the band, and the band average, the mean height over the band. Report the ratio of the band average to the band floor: 1.02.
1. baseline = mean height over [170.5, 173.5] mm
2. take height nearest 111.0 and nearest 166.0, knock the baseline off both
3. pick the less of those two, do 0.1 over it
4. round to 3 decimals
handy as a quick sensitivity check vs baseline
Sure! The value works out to -0.032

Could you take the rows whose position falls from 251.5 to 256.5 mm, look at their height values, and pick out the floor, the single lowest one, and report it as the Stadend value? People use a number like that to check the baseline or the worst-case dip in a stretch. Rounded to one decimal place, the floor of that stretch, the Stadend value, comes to 31.8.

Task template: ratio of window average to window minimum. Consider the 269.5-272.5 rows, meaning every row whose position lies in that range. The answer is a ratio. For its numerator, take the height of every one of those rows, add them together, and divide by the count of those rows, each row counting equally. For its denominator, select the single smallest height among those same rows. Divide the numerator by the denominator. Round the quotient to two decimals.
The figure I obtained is 1.02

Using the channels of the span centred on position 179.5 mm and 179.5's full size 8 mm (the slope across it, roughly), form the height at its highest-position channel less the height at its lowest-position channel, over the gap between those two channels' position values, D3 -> -0.2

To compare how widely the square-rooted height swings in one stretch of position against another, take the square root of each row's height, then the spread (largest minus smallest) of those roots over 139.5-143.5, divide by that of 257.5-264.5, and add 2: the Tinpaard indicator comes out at 2.44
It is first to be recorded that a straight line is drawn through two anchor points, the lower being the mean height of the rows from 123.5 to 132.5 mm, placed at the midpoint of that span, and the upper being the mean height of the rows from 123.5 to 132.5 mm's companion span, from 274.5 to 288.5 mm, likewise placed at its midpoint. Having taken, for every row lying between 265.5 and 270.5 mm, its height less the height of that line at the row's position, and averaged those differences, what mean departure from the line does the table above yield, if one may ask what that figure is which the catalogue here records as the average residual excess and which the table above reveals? 1.0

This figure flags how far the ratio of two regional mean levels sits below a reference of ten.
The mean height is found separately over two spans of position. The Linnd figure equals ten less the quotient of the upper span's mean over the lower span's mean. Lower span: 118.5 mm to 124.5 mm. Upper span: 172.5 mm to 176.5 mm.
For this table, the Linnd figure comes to 8.94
